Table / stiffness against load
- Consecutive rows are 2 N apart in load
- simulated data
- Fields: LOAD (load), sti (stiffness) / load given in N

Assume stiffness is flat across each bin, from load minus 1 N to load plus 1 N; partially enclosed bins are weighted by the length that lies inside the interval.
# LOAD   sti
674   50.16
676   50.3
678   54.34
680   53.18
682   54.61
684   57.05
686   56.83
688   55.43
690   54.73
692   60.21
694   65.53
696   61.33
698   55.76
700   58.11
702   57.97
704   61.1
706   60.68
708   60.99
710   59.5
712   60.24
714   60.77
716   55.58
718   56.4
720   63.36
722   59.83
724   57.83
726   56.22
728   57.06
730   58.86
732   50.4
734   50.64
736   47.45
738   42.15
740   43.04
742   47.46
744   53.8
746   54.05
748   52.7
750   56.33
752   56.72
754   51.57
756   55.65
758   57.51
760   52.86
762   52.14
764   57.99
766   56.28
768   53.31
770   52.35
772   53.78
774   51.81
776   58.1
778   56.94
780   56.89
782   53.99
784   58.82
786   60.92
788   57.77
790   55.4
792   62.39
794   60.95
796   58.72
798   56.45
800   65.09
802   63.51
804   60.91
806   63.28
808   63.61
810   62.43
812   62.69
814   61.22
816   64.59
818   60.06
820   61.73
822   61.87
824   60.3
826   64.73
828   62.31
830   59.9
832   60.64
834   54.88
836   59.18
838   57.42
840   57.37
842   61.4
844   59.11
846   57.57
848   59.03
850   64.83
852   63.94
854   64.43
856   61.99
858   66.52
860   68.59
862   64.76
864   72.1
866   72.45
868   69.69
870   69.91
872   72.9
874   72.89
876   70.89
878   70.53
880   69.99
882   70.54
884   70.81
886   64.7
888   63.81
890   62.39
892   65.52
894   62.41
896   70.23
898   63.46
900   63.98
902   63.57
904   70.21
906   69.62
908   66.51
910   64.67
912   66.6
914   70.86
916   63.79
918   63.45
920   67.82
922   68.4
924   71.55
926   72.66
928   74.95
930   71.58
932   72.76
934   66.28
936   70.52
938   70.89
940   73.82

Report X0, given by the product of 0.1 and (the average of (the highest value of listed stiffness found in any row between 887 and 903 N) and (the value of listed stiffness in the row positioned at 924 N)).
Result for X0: 7.09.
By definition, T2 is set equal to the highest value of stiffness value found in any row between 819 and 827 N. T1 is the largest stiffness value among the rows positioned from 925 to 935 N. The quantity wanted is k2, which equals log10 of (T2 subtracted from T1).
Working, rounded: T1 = 74.95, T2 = 64.73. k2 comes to 1.0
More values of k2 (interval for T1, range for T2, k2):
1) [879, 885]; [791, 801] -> 0.8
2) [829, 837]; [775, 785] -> 0.3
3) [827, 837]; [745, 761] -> 0.7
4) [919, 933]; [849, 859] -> 0.9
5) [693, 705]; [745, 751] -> 1.0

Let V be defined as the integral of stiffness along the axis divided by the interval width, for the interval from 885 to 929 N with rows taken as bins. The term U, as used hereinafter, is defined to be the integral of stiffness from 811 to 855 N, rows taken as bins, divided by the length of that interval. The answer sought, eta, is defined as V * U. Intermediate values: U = 61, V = 67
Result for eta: 4071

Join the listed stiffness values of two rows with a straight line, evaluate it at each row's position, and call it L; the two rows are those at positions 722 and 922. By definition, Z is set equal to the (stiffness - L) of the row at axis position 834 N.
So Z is -9.7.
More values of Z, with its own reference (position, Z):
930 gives 2.8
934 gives -2.6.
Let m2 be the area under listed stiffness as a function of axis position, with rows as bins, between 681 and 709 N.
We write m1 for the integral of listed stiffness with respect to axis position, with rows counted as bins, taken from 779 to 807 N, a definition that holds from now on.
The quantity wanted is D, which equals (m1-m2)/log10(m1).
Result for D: 9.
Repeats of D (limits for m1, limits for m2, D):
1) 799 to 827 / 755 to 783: 66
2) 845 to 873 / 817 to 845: 54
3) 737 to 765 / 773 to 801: -51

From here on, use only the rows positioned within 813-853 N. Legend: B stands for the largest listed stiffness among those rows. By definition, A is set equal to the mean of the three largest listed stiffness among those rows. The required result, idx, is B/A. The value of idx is 1.00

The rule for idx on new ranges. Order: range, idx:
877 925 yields 1.01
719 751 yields 1.04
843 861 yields 1.03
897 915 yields 1.01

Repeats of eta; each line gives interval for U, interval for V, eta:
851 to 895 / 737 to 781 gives 3617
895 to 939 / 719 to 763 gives 3660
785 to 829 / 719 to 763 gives 3287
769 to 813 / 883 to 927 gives 3931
